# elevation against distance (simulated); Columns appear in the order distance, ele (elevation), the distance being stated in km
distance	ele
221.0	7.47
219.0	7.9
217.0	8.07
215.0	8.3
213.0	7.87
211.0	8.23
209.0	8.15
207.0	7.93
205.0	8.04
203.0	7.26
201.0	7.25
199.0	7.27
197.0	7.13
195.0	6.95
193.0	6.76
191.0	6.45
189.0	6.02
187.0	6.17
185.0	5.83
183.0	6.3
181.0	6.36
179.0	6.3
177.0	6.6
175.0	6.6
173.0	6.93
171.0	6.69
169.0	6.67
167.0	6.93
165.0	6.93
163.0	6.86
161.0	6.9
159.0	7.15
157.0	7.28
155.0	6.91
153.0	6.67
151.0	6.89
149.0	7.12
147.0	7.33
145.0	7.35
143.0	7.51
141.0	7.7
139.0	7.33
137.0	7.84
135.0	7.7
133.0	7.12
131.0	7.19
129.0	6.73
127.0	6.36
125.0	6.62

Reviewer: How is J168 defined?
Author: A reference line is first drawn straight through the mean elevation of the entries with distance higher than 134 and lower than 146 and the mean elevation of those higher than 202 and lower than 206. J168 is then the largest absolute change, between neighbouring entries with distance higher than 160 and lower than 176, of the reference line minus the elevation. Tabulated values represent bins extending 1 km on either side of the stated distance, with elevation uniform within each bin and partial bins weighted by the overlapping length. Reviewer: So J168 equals 0.33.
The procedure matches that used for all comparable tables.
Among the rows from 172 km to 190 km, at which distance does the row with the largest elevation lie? 173.0 km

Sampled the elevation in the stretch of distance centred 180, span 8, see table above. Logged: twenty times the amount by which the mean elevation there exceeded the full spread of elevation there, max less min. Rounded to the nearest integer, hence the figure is 122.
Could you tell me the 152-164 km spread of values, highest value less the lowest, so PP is 0.61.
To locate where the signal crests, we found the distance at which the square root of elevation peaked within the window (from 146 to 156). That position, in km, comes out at 147.0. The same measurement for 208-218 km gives 215.0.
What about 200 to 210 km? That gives 209.0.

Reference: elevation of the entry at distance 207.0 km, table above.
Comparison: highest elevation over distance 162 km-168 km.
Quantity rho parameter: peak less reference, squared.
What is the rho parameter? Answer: 1.00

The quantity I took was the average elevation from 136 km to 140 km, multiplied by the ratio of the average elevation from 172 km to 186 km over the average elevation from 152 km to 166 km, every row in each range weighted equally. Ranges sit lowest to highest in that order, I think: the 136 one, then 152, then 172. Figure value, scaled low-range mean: 7.0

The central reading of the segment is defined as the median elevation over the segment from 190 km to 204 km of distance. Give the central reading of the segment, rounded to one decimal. 7.1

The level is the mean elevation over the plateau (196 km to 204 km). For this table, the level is 7.2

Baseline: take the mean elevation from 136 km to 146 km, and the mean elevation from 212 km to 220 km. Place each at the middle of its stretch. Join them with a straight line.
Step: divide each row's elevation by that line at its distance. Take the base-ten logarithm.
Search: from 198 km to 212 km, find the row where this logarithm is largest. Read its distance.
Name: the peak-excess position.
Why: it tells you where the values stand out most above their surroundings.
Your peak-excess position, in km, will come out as 211.0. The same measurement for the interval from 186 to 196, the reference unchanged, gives 195.0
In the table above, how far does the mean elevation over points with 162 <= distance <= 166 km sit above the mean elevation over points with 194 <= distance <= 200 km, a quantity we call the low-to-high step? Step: -0.22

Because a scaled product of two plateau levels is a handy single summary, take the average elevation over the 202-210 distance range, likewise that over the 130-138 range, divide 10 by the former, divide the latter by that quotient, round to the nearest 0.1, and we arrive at 5.9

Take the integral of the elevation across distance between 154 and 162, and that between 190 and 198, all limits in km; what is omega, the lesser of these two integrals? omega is 55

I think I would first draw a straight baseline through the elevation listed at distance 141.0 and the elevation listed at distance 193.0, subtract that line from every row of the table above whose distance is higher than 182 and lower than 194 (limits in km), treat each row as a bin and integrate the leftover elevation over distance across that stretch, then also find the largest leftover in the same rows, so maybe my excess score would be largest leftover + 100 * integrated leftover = -714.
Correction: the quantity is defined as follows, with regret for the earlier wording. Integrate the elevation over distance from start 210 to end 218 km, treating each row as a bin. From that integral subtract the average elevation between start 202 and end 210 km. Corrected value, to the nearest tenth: 57.1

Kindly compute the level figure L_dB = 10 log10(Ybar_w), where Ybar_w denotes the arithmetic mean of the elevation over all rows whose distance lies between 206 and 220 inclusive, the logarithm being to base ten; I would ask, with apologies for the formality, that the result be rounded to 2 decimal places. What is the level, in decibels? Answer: 9.07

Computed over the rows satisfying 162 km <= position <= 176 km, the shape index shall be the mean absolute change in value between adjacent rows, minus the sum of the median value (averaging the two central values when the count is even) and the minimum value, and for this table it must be -13.3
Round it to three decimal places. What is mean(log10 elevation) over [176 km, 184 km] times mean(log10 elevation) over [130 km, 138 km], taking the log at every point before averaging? 0.703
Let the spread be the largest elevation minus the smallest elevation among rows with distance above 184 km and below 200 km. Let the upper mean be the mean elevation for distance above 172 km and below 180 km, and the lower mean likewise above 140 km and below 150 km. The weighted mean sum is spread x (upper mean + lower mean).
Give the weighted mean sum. 20.2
